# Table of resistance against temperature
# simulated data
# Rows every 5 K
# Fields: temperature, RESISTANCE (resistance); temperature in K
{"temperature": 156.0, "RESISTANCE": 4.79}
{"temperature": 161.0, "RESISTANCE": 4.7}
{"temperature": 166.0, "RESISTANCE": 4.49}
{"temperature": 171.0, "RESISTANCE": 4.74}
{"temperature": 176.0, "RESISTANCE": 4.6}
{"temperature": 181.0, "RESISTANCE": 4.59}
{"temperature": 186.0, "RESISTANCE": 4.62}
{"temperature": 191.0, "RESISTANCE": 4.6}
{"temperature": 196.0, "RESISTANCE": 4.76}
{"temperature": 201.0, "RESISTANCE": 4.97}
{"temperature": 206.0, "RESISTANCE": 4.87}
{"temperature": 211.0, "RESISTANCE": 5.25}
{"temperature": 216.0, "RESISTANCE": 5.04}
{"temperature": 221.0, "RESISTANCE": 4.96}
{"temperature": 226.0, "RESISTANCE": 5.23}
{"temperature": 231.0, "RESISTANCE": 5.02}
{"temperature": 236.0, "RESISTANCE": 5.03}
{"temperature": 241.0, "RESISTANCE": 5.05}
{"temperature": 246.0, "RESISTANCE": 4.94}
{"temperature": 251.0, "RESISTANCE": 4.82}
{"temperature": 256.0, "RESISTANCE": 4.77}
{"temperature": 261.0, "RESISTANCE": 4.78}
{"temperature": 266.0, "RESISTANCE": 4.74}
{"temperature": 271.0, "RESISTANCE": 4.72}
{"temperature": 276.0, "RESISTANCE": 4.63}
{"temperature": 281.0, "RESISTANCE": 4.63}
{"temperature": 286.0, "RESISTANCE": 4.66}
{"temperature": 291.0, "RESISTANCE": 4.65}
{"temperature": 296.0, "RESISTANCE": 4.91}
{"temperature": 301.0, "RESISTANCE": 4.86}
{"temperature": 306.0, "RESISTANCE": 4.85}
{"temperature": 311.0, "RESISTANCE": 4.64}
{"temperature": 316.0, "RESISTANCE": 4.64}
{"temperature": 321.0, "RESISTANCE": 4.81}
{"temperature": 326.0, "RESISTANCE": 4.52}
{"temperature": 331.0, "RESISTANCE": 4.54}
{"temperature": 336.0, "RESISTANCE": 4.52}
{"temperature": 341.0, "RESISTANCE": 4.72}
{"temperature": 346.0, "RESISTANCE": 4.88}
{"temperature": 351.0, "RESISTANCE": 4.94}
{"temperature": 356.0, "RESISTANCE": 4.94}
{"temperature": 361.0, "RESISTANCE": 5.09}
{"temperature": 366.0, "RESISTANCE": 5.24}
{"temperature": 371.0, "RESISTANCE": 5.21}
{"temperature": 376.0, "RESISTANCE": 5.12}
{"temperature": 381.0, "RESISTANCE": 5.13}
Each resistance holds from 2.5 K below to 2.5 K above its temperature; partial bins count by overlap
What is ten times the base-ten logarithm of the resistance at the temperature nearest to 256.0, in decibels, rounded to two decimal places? 6.79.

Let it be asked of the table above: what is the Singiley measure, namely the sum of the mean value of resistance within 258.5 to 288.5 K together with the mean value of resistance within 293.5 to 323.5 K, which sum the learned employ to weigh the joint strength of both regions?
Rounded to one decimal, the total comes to 9.5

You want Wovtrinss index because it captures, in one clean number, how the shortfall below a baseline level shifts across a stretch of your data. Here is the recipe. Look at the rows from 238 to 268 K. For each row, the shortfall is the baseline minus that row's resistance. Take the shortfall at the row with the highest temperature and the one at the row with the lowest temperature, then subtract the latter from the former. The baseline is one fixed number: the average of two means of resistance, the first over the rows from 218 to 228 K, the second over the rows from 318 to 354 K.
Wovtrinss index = 0.31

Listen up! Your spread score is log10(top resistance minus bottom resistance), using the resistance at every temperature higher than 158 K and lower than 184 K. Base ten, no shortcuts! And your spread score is -0.60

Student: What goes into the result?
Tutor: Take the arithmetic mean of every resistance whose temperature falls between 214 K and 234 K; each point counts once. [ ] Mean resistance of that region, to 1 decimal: 5.1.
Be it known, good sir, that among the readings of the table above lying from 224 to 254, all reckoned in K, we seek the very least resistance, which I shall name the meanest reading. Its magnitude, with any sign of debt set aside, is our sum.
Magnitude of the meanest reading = 4.8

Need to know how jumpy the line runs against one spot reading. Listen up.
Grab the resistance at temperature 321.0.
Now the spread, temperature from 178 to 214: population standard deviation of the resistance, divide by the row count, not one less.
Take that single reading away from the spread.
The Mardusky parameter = -4.59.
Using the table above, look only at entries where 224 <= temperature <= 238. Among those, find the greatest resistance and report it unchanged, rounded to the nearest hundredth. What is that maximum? 5.23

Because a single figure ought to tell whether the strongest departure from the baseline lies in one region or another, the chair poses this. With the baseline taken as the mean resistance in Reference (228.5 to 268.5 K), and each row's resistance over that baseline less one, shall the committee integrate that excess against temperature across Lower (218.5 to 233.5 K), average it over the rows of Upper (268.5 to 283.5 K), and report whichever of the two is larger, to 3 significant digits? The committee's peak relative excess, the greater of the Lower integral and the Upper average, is 0.540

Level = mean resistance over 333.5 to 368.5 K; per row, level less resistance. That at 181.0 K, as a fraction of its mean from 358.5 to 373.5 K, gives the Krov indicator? -1.1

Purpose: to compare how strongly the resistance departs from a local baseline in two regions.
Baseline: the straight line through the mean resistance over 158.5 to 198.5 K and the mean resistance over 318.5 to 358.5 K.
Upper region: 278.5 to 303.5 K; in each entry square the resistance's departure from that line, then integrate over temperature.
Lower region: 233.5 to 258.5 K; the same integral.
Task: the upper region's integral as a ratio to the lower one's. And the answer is 0.20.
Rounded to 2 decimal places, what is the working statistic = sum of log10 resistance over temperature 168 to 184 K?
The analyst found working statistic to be 2.00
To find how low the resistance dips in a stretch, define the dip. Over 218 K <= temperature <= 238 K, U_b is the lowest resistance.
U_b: 4.96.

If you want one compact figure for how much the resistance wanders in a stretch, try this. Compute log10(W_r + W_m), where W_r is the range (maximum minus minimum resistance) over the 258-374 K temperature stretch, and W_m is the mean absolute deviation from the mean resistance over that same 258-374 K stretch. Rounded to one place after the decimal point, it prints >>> -0.1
